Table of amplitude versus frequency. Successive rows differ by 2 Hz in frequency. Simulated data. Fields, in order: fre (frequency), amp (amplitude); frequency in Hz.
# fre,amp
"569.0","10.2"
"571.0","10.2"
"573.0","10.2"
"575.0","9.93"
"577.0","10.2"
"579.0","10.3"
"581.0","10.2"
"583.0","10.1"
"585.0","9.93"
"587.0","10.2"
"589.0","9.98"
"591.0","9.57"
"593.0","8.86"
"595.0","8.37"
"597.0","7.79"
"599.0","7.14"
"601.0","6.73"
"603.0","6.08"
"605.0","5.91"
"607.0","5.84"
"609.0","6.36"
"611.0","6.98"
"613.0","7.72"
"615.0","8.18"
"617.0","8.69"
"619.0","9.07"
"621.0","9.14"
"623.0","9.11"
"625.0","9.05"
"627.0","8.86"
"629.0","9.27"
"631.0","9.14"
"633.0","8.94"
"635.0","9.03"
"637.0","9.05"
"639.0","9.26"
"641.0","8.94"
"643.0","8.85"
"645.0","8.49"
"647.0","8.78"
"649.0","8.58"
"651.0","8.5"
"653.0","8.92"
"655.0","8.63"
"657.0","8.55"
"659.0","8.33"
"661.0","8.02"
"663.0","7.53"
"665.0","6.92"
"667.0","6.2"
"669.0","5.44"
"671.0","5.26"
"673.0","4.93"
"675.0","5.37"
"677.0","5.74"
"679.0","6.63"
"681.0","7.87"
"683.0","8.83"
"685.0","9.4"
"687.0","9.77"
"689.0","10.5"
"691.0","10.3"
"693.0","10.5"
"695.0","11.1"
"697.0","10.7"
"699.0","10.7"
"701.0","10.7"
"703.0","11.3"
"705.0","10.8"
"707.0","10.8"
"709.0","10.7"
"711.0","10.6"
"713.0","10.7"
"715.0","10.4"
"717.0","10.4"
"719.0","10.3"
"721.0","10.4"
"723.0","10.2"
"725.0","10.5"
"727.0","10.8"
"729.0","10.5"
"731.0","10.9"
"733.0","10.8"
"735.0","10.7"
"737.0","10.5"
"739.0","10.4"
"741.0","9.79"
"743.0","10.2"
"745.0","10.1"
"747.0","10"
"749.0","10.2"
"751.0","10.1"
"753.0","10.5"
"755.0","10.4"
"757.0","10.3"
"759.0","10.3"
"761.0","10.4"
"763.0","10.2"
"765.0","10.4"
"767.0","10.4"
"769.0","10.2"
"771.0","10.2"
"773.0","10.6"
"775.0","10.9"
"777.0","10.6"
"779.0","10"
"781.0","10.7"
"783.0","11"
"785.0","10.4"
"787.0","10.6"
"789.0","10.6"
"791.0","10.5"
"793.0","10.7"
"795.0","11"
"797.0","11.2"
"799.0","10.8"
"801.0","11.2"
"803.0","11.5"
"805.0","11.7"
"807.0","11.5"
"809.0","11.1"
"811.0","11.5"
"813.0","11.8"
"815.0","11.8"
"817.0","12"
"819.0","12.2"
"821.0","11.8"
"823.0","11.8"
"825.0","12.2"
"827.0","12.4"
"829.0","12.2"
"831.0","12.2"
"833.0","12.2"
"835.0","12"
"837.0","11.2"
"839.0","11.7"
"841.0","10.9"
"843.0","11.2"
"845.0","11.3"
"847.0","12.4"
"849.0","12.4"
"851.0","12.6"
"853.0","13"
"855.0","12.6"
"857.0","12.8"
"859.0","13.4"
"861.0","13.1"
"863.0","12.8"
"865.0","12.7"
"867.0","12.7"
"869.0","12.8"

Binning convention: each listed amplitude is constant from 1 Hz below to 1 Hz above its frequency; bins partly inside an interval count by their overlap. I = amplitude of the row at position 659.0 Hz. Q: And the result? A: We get 8.33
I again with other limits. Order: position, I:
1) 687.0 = 9.77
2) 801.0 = 11.2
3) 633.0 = 8.94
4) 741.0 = 9.79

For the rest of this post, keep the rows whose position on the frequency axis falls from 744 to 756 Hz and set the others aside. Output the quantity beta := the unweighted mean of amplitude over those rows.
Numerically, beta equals 10.2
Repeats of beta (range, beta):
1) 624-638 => 9.0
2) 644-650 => 8.6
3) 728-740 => 10.6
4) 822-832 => 12.2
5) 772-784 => 10.6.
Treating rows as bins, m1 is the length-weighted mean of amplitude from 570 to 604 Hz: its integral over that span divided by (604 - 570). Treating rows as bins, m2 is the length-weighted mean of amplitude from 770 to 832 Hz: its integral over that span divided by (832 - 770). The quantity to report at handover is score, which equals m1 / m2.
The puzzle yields 0.81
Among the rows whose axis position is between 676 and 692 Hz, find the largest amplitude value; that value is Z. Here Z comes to 10.5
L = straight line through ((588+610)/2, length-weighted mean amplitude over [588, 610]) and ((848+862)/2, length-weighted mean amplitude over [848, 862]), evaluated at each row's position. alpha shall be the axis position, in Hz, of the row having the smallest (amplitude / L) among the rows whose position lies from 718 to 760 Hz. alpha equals 741.0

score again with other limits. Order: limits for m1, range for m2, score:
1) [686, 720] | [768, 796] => 1.00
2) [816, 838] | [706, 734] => 1.14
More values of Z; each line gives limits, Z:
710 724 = 10.7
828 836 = 12.2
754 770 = 10.4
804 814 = 11.8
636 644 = 9.26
